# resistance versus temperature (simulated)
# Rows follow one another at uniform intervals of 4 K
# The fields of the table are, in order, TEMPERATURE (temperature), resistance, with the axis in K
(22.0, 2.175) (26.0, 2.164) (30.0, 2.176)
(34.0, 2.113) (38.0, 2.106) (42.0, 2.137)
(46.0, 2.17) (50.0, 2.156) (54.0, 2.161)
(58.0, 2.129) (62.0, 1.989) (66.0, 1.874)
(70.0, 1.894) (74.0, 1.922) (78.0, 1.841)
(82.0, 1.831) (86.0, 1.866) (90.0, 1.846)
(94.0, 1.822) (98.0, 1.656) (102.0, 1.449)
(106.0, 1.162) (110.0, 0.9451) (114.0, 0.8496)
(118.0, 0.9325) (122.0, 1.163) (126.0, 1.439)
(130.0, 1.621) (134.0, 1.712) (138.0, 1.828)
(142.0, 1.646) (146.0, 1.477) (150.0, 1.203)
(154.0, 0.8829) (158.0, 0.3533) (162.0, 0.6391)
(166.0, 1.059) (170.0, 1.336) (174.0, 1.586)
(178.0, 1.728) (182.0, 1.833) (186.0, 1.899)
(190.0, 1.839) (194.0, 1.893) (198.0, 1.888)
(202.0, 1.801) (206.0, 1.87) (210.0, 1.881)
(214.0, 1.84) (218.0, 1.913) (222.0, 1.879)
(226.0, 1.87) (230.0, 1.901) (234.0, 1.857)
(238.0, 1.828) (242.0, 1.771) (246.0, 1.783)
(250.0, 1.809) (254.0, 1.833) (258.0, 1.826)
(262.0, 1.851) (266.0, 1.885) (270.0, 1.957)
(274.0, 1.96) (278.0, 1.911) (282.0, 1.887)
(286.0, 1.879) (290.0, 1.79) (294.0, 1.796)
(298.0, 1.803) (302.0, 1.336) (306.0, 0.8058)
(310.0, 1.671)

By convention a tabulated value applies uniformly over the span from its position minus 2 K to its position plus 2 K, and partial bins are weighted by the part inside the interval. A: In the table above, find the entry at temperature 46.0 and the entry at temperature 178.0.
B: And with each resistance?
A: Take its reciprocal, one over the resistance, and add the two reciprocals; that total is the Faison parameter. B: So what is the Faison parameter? 1.04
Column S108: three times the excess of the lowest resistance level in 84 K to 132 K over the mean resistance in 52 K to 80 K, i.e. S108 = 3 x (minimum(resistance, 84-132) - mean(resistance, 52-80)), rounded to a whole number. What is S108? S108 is -3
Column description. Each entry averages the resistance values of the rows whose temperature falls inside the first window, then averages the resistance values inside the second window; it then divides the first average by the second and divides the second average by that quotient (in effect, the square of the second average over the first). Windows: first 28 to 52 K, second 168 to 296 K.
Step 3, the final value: 1.56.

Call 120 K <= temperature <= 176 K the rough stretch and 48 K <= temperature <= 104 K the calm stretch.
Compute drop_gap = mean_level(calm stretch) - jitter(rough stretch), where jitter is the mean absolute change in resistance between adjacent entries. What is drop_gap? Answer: 1.63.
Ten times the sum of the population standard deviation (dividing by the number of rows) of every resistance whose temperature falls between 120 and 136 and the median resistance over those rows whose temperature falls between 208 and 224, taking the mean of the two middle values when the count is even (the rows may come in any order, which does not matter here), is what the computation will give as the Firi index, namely 20.9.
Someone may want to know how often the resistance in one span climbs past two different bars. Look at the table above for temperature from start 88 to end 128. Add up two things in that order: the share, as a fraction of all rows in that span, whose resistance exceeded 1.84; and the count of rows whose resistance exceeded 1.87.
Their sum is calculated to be 0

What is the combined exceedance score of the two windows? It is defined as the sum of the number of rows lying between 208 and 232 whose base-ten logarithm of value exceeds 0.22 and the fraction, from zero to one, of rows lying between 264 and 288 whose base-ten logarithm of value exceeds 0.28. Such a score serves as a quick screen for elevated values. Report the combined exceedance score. 6.5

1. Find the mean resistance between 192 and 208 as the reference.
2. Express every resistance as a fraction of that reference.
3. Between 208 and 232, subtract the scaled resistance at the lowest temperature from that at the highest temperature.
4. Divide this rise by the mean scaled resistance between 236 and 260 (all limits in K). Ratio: 0.01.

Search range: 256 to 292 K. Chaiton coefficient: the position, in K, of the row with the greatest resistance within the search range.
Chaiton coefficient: 274.0 K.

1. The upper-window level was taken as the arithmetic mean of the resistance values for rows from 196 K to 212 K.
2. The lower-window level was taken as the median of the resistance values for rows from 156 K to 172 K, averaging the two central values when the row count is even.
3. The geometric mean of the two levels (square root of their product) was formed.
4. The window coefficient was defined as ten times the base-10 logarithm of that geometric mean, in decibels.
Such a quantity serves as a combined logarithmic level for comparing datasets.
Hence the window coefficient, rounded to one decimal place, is 1.0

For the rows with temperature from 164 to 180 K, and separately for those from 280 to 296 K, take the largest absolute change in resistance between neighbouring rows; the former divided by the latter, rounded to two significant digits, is 3.1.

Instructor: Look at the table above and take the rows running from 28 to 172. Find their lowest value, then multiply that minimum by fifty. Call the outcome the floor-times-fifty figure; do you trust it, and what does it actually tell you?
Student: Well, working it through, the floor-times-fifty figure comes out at 18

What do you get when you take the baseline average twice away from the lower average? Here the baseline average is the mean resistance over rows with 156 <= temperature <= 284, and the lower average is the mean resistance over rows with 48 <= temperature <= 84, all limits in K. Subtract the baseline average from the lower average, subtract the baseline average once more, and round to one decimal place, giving -1.5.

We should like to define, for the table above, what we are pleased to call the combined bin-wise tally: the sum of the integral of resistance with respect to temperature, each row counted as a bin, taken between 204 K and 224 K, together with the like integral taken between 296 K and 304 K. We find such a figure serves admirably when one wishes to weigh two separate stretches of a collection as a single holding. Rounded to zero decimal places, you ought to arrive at 50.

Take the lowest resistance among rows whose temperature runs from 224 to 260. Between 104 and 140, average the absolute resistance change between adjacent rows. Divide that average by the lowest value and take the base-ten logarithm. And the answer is -1.0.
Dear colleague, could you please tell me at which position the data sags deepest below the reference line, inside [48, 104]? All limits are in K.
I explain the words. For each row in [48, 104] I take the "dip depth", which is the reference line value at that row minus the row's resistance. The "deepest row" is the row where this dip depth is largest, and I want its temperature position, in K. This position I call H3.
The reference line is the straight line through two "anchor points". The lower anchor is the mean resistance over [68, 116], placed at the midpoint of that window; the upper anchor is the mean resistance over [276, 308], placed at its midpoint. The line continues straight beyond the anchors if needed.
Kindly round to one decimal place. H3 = 102.0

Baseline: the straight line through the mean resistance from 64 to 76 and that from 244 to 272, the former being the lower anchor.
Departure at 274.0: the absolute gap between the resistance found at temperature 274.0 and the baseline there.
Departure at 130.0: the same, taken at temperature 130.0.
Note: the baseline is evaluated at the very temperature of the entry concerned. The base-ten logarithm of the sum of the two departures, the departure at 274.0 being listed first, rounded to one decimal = -0.4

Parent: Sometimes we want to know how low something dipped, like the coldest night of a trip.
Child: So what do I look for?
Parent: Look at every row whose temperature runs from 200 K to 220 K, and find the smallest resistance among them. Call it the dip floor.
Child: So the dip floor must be 1.801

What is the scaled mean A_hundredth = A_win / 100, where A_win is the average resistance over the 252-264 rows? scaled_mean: 0.018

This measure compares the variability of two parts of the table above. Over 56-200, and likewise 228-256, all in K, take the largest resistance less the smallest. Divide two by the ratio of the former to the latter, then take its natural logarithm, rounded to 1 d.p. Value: -1.9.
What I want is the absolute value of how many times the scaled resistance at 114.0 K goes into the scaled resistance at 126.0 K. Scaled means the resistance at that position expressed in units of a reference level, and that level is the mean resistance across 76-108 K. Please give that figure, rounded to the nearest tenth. 1.7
